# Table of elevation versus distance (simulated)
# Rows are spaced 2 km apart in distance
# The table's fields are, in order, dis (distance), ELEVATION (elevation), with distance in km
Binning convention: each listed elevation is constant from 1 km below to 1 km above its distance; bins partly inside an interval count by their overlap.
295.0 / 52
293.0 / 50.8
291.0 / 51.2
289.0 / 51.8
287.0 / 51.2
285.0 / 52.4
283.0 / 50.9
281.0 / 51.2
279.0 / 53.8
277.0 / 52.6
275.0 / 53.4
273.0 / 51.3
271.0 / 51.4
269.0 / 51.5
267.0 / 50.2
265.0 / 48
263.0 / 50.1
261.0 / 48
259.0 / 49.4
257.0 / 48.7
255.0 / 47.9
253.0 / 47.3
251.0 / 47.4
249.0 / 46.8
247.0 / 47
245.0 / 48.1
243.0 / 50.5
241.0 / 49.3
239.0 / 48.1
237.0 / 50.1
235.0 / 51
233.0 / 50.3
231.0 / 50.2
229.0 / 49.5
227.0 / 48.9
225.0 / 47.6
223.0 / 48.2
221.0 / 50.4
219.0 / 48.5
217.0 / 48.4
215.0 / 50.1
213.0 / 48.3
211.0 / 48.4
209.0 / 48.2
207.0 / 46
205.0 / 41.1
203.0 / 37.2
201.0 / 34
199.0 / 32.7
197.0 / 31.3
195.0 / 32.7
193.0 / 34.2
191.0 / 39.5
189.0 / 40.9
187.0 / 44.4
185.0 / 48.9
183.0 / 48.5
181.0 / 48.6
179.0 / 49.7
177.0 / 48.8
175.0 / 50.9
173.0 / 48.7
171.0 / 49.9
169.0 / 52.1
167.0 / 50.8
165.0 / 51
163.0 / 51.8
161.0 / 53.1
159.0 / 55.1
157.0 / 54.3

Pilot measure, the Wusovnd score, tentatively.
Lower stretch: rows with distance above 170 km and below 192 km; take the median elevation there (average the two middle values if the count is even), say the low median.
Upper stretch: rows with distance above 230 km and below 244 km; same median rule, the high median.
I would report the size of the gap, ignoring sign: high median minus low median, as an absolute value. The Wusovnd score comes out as 1.5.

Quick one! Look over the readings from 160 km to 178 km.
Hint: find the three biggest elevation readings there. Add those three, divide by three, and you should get 52.3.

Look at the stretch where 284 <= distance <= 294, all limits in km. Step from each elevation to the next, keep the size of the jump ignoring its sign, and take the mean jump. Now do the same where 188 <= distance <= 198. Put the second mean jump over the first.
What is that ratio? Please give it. 3.4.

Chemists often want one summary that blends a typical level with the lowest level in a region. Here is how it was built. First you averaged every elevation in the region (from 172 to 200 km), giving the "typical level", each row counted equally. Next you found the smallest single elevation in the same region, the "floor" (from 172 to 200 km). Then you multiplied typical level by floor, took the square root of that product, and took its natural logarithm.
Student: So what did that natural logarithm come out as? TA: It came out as 3.60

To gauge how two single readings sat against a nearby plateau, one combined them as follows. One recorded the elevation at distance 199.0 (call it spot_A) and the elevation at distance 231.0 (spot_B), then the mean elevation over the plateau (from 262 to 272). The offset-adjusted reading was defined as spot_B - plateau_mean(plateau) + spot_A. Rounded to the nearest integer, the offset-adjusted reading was 33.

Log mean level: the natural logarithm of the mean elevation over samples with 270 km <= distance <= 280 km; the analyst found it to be 3.96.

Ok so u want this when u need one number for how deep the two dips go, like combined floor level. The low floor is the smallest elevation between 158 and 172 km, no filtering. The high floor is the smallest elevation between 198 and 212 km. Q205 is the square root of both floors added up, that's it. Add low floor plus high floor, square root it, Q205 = 9.1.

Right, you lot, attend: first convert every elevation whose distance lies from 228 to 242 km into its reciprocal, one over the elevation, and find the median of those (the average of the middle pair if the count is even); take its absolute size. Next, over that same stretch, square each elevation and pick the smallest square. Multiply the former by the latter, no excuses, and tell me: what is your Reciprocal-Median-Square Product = 46.2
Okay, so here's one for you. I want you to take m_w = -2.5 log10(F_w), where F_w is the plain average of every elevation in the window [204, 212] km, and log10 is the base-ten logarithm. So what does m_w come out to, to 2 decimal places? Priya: -4.16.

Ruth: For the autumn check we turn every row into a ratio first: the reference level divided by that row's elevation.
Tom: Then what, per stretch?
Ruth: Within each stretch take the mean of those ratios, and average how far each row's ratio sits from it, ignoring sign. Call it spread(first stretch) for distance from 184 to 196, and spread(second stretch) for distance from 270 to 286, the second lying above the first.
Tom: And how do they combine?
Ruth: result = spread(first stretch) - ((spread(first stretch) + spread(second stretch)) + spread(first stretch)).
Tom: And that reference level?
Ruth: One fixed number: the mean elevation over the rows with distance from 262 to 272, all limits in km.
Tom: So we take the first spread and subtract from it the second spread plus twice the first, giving -0.17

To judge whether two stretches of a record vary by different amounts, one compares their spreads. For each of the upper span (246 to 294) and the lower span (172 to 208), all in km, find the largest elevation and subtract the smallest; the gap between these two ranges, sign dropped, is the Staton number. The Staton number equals 13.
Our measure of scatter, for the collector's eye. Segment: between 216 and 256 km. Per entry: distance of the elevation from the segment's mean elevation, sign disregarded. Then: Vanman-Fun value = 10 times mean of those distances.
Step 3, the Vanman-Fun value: 11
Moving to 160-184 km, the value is 13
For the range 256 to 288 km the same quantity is 14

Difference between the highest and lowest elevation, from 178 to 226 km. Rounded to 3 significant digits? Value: 19.1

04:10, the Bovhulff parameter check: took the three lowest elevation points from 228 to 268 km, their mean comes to 47.0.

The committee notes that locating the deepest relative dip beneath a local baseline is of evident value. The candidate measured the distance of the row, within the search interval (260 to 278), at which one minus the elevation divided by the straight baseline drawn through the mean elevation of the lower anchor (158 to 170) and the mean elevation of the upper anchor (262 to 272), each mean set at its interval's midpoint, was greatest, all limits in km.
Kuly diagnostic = 261.0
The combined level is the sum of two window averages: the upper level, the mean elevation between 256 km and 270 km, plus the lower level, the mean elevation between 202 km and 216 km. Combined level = 95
